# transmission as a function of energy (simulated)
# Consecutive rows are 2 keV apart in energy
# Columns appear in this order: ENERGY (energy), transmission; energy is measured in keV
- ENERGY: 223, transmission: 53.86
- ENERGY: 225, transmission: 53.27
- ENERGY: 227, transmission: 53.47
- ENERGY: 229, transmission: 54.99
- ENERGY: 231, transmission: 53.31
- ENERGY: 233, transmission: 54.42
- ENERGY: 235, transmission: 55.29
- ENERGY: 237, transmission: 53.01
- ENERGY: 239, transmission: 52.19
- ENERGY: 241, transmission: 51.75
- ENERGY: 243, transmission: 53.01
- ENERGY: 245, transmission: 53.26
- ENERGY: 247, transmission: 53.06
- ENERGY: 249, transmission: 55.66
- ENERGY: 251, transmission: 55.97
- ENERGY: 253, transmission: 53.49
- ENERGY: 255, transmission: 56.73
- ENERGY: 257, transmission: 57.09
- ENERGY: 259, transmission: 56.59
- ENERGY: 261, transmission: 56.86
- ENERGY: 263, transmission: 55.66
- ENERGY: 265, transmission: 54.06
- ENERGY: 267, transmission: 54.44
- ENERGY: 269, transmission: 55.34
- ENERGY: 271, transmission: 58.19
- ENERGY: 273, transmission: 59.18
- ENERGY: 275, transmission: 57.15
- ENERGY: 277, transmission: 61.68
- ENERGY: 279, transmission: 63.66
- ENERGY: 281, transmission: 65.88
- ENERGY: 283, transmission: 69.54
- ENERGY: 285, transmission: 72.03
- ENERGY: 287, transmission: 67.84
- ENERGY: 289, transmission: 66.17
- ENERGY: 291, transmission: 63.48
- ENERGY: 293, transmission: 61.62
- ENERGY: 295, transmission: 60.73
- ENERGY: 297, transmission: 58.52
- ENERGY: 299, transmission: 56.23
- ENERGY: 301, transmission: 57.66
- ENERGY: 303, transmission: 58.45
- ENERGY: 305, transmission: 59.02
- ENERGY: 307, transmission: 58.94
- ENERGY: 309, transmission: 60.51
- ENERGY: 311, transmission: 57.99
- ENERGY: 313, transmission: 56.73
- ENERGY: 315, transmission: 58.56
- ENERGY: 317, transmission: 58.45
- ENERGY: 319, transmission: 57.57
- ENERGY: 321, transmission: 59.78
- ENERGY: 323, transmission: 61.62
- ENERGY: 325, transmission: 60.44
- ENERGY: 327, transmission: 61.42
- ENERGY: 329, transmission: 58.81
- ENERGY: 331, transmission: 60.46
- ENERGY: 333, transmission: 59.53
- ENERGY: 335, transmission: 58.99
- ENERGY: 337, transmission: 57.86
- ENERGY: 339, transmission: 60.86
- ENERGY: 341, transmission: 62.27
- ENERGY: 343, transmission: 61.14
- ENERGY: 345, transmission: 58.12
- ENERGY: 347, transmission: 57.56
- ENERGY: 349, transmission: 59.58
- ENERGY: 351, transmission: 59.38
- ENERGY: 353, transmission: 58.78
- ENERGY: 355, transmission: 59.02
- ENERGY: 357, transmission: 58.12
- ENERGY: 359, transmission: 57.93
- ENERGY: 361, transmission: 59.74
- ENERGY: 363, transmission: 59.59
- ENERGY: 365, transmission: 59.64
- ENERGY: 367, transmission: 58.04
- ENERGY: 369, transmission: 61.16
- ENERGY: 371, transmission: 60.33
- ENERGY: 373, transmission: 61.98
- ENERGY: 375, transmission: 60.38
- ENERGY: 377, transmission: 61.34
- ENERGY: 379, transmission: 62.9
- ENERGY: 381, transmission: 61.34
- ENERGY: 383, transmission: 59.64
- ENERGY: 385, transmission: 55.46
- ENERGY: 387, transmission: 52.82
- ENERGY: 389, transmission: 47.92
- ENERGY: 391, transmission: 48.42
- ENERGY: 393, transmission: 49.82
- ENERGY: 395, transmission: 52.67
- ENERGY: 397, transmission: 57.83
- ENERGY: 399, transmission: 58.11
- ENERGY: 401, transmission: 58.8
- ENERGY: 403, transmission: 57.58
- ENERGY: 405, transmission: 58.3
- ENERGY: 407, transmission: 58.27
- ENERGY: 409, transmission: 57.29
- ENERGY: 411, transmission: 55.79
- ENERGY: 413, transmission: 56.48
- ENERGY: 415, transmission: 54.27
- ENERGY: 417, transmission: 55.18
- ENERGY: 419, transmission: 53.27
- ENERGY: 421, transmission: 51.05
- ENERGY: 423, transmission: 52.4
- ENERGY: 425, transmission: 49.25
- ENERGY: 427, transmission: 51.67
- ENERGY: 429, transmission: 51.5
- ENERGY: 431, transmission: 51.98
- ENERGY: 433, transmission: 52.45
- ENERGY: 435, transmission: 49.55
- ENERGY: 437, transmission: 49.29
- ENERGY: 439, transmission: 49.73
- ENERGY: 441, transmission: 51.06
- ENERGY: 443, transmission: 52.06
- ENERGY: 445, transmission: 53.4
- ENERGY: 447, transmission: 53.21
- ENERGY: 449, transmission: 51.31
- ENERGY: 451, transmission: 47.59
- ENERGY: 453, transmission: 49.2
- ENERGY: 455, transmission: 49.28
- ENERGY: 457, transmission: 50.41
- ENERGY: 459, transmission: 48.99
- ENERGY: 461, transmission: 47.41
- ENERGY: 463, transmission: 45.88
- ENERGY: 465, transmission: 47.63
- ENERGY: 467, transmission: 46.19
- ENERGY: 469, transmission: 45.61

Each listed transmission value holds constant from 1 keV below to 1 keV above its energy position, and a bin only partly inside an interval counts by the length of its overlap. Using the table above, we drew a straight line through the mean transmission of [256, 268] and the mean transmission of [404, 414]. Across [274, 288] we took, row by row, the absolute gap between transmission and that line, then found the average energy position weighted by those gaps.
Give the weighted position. 282.8 keV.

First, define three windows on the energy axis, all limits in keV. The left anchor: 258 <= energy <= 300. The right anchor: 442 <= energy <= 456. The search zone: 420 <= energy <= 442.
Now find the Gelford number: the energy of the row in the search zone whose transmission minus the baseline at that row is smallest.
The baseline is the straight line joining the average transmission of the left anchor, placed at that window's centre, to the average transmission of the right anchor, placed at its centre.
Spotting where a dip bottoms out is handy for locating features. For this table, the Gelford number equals 425 keV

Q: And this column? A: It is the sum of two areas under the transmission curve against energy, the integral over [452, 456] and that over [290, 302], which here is 913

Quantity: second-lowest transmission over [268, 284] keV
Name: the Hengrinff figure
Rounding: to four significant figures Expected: 57.15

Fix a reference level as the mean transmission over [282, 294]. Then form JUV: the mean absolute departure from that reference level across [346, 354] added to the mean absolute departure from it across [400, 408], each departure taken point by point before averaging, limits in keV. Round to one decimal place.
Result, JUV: 16.5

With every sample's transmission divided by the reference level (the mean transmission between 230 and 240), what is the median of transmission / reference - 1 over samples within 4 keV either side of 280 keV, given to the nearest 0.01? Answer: 0.21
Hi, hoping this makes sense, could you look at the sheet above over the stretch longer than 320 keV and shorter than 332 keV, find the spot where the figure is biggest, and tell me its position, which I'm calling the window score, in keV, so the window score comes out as 323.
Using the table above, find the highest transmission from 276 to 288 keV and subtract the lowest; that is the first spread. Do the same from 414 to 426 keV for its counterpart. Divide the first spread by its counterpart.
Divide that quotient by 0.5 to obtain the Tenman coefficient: 3.5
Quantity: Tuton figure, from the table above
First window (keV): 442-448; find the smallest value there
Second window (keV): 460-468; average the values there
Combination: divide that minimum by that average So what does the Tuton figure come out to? 1.11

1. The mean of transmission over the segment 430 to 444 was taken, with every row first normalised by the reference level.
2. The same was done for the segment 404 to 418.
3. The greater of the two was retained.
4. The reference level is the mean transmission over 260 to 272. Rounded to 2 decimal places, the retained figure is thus 1.01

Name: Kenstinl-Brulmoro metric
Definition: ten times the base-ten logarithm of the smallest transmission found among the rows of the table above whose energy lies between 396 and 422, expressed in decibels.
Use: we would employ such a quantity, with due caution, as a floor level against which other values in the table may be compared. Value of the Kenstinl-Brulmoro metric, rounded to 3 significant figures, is 17.1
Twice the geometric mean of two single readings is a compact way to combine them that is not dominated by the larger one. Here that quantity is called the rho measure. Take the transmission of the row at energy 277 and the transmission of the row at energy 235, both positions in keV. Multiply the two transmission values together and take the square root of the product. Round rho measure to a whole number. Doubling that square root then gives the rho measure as 117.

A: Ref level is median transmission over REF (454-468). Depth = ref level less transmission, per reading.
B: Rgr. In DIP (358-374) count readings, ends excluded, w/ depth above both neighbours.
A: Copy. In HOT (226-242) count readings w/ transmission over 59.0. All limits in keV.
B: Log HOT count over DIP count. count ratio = 0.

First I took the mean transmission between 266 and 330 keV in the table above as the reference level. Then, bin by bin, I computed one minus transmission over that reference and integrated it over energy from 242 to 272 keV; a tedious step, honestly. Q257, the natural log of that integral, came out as 1.0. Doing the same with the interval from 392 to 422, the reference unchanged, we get 0.9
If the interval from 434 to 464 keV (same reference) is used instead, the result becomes 1.7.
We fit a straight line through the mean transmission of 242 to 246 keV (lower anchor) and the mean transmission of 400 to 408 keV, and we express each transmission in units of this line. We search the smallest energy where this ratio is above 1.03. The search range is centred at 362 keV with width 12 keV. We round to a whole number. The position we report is 361 keV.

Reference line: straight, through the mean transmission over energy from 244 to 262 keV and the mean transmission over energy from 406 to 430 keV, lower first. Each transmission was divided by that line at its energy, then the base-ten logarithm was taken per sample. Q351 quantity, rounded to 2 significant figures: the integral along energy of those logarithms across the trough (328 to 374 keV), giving 1.8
